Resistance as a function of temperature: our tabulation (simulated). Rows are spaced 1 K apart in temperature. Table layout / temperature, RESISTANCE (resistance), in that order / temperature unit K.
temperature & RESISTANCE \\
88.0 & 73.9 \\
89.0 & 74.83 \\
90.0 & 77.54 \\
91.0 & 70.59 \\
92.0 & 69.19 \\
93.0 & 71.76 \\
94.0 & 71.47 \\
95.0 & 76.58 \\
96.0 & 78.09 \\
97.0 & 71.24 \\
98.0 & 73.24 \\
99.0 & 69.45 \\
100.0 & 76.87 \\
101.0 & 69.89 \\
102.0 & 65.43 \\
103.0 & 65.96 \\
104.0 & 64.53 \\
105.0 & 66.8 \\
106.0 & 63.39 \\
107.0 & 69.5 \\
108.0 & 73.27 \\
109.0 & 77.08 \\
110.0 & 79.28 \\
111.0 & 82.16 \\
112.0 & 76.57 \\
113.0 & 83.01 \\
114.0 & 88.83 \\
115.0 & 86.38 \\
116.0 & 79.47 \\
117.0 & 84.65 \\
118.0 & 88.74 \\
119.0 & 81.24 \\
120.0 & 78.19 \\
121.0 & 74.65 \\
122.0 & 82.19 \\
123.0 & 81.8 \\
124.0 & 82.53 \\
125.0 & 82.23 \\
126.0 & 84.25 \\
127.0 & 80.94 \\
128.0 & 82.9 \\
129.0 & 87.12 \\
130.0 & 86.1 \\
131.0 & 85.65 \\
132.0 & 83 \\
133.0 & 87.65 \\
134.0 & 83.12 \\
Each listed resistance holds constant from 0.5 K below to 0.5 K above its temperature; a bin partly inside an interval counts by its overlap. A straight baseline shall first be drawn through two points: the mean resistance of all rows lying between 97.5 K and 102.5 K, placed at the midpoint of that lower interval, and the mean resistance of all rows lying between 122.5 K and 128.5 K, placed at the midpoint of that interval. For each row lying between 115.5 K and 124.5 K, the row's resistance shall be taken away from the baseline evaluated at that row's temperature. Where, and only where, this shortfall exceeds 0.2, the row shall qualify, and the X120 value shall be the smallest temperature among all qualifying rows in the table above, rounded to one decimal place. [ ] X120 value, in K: 120.0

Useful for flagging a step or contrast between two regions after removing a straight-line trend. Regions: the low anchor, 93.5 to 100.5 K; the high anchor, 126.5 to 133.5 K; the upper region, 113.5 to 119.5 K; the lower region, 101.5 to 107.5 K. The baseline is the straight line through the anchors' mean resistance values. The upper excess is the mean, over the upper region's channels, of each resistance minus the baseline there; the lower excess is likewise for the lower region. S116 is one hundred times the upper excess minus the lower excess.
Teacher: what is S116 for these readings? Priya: 1498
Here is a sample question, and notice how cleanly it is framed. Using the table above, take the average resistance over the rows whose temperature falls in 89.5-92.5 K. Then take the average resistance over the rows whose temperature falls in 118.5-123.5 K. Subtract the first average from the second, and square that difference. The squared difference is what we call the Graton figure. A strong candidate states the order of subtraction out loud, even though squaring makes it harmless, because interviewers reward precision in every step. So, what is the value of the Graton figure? 51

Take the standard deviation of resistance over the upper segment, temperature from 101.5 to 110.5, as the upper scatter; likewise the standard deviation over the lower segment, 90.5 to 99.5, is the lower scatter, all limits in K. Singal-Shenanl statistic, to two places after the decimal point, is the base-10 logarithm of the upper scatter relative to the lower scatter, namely 0.27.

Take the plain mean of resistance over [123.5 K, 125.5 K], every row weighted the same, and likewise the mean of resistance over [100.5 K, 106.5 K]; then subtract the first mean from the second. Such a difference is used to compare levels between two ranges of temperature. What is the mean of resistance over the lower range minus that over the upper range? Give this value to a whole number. -16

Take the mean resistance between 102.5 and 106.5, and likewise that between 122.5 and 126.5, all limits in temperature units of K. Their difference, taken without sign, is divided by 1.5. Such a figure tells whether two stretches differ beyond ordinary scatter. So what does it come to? 11.7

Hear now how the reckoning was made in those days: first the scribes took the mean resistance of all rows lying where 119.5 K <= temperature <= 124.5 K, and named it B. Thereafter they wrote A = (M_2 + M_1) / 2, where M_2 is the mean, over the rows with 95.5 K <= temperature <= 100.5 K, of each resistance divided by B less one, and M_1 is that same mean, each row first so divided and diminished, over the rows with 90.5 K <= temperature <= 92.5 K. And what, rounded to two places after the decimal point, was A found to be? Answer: -0.10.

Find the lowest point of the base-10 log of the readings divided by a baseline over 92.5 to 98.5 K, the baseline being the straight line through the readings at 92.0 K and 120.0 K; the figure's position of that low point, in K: 97.0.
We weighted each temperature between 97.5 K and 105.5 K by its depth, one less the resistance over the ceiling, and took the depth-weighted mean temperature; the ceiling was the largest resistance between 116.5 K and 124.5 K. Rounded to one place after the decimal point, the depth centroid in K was 101.8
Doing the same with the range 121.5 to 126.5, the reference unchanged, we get 123.9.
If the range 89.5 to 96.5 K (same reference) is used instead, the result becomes 92.8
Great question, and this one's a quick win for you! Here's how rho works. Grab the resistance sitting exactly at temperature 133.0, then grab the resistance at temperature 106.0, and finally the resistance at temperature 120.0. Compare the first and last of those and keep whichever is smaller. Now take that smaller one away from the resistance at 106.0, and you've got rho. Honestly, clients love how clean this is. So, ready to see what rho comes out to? -15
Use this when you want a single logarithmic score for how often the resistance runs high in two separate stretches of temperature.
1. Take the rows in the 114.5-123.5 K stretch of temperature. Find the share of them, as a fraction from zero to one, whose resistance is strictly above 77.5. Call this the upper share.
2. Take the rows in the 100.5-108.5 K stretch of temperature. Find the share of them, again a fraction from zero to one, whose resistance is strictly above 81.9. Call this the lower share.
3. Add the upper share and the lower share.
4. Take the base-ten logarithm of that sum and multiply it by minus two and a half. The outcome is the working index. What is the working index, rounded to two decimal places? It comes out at 0.13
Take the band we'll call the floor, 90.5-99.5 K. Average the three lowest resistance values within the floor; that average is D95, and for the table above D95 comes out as 70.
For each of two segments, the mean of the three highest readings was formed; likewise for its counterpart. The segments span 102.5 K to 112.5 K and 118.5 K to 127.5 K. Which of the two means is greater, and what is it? 83.0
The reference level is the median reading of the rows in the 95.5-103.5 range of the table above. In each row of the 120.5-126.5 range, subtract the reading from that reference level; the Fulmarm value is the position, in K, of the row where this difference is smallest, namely 126.0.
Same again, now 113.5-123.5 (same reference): 114.0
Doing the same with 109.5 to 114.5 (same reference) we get 114.0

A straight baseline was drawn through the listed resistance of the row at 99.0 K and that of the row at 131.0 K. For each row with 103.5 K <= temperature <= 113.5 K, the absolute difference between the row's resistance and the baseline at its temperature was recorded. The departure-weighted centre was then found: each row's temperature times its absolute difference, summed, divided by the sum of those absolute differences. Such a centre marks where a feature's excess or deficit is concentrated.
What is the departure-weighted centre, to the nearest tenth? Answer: 107.9 K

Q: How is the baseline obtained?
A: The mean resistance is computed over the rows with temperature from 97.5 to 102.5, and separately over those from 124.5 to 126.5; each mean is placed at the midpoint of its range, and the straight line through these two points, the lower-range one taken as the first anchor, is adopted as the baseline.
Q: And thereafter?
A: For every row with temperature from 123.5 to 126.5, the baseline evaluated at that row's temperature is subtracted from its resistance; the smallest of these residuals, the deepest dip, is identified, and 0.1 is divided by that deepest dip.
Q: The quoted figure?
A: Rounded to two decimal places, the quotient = -0.13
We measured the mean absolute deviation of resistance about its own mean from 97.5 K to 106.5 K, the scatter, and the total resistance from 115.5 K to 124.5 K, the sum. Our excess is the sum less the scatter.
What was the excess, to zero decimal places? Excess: 730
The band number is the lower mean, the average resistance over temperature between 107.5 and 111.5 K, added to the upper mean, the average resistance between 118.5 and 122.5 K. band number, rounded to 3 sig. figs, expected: 157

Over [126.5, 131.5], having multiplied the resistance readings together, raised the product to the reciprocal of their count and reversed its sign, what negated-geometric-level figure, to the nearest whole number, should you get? -85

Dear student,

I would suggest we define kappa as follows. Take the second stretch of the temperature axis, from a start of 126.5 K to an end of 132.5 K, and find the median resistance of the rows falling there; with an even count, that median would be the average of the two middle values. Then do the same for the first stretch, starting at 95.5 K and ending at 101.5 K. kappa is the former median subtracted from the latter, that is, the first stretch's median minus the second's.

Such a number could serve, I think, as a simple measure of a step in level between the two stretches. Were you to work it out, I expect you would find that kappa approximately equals -12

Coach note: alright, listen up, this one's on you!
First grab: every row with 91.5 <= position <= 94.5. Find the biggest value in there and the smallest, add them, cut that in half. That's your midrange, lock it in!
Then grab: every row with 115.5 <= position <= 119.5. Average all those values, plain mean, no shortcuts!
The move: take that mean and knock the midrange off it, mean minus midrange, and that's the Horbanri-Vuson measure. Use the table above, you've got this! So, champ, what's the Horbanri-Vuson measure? 13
